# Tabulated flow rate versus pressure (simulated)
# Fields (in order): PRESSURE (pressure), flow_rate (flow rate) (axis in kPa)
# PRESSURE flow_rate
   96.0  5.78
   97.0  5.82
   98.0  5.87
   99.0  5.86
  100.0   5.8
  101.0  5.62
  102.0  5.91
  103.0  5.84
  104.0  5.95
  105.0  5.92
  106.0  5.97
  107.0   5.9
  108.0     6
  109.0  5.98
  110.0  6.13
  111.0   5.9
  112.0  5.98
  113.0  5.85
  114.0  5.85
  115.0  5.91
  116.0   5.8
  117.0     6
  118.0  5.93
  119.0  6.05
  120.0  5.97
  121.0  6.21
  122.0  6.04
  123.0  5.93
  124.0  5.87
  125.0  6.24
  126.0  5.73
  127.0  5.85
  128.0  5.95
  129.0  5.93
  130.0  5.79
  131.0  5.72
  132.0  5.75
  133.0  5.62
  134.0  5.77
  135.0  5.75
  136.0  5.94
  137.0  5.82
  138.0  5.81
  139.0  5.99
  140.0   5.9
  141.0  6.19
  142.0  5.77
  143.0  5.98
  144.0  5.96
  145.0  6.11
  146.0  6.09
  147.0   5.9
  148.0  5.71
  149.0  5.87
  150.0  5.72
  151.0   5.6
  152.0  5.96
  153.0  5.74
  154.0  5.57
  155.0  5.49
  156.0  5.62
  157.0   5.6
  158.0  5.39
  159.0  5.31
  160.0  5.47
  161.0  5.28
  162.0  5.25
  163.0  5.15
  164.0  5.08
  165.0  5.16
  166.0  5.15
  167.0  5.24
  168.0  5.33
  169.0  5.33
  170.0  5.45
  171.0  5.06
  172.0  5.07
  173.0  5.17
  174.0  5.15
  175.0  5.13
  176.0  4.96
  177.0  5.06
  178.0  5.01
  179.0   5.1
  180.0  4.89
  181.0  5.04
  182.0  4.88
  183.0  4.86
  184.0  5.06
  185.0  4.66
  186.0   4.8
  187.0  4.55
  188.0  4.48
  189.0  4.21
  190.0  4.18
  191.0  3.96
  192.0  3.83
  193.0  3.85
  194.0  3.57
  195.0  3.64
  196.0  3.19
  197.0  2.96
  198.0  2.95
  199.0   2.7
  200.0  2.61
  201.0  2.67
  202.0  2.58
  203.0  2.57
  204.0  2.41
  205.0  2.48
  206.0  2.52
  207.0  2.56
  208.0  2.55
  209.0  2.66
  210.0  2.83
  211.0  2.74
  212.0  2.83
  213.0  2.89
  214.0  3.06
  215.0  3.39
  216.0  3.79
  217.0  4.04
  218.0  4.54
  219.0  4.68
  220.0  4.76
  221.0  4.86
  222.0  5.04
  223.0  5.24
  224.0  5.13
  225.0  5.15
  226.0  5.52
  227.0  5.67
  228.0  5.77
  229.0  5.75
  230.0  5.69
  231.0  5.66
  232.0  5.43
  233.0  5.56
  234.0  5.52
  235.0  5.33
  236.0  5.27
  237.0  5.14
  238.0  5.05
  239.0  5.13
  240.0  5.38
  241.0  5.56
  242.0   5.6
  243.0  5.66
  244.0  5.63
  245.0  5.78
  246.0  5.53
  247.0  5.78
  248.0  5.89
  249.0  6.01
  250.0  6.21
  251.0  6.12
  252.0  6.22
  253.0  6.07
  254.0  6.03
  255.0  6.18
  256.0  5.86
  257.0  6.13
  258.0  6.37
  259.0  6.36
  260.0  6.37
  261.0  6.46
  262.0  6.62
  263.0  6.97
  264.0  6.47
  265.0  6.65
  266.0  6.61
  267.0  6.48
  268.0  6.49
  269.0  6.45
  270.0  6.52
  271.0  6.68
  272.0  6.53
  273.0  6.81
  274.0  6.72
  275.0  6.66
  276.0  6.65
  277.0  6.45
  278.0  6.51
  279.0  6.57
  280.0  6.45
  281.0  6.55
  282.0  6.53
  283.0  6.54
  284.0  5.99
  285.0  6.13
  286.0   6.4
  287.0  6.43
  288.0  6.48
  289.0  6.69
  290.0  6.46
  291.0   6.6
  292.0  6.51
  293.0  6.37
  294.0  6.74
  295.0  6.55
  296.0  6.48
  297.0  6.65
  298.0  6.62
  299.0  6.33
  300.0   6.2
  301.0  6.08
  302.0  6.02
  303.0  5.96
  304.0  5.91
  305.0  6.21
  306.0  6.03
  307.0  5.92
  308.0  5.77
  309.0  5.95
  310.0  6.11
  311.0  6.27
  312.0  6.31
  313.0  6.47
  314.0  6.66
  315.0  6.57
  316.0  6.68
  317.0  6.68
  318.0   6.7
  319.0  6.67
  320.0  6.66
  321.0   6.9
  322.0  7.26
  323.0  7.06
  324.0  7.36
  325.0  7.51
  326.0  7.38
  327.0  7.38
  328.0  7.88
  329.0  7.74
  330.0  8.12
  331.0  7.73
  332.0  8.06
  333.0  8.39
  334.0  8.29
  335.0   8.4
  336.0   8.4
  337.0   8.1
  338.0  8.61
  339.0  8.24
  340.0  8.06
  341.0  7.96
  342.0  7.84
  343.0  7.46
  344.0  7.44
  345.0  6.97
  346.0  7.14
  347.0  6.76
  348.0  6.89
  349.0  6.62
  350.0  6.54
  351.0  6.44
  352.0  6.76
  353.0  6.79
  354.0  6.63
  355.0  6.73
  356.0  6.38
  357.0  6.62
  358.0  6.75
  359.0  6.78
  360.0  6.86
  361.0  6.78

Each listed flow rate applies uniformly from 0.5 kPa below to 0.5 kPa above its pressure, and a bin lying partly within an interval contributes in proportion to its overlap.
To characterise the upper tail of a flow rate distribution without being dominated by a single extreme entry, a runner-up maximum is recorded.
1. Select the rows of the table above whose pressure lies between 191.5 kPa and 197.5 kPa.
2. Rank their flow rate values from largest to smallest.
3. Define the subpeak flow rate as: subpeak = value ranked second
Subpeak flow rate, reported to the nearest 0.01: 3.83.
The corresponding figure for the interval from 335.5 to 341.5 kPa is 8.40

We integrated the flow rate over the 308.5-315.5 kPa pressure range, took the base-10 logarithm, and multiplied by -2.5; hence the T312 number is -4.12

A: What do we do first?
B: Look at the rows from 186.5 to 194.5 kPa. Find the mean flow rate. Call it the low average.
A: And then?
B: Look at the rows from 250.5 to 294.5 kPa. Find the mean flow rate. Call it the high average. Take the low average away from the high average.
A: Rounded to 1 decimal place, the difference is 2.4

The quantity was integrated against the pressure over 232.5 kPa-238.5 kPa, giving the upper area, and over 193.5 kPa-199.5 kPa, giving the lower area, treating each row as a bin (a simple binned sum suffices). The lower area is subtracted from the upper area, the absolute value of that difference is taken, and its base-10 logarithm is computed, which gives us 1.1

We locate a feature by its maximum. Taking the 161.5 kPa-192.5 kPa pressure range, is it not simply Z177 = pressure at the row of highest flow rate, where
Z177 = 170.0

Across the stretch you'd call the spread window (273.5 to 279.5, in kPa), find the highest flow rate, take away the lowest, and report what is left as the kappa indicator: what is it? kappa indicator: 0.3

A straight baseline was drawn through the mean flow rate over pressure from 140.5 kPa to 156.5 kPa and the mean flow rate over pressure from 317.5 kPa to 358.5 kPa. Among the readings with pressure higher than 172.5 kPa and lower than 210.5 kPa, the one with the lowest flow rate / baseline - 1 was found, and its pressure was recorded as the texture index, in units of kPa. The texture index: 204.0 kPa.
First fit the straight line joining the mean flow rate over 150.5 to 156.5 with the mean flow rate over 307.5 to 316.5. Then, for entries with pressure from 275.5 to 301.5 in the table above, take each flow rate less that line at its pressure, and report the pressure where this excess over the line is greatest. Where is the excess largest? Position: 294.0 kPa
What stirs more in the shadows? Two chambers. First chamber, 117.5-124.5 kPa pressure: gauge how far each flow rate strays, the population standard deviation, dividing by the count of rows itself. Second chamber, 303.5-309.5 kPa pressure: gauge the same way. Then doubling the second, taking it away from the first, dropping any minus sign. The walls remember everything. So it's 0.16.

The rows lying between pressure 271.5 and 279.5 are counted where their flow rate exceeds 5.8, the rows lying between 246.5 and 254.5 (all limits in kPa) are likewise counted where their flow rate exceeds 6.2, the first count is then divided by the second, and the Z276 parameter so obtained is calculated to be 4.00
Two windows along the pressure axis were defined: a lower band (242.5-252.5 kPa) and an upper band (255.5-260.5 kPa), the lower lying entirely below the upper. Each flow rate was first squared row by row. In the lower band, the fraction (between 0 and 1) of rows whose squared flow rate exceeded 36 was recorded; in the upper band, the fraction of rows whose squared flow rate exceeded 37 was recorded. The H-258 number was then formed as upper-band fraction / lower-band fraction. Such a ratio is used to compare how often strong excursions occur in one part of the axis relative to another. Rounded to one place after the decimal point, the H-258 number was 2.0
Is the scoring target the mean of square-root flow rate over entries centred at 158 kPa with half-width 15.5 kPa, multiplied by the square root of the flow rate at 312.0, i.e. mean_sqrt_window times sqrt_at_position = 5.9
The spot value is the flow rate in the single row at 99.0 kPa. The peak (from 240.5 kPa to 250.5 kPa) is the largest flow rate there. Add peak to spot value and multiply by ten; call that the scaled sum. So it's 121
